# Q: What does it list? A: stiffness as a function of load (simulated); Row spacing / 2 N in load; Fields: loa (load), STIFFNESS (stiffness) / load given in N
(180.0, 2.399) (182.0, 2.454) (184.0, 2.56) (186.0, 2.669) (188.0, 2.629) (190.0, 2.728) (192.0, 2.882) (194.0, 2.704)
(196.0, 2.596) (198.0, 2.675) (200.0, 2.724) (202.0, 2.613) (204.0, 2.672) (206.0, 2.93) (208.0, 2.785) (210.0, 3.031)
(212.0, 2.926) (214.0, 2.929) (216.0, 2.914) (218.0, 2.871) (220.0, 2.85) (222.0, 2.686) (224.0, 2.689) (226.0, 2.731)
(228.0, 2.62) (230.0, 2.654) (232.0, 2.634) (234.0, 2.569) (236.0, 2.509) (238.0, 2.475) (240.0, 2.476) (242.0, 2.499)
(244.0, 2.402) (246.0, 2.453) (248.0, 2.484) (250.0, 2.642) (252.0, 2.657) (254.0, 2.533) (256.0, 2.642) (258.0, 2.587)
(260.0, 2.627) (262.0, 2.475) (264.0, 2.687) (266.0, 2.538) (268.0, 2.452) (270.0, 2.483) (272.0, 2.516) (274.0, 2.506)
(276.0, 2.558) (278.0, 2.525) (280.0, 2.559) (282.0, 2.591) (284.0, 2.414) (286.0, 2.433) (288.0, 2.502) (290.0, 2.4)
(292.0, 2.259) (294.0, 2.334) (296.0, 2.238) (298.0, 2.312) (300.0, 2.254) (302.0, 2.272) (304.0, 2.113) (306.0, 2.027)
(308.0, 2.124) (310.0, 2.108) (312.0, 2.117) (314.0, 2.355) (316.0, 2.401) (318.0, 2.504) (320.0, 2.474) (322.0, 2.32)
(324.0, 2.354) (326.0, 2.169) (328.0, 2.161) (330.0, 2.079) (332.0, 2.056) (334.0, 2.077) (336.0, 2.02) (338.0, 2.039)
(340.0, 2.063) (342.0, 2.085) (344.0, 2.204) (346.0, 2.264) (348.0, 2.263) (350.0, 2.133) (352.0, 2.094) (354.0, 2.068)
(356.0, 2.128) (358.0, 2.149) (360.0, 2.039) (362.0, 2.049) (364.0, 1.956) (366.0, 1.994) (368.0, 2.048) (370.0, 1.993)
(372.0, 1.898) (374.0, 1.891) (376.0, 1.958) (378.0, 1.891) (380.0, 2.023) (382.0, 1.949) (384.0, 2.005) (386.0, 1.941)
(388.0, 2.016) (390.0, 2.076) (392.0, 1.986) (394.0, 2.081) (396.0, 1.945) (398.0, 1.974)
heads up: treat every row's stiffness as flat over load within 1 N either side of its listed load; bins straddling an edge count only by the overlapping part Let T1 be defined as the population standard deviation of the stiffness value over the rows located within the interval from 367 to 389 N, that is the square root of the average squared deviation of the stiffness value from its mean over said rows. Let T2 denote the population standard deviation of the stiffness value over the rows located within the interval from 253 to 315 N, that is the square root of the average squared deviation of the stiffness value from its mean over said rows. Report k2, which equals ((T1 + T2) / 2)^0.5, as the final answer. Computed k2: 0.34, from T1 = 0.054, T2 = 0.178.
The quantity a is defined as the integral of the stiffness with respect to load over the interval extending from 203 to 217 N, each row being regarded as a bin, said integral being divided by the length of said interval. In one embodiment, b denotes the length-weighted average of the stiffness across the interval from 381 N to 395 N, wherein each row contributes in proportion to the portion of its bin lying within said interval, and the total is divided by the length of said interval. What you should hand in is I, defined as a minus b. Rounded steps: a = 2.88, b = 2.01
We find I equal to 0.88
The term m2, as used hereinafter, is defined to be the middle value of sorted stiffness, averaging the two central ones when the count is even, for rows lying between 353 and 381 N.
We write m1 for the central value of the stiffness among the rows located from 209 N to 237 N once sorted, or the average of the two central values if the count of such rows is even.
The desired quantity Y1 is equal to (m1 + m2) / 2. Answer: 2.36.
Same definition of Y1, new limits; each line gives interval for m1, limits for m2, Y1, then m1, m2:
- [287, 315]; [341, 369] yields 2.17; 2.3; 2.1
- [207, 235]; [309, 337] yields 2.46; 2.8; 2.2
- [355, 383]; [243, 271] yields 2.26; 2.0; 2.5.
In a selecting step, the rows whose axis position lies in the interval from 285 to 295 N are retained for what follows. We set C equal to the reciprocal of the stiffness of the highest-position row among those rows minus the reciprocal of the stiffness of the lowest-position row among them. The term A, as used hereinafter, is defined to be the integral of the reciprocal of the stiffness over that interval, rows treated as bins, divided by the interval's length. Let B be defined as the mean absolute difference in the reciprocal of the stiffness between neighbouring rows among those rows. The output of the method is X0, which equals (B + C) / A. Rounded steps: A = 0.42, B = 0.0171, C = 0.017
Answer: 0.082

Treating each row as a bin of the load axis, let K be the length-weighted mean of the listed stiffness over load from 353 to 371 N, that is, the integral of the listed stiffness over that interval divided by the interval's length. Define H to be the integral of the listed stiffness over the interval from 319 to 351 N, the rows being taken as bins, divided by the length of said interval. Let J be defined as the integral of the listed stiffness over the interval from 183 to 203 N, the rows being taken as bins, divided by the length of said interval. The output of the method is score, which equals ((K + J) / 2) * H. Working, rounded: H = 2.17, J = 2.7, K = 2.05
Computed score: 5.13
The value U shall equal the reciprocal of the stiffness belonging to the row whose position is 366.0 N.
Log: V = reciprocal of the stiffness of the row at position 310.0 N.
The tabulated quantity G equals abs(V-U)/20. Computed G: 0.0014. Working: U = 0.502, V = 0.47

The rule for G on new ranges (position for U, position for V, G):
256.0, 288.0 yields 0.0011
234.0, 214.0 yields 0.0024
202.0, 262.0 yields 0.0011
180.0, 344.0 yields 0.0018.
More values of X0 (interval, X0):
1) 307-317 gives -0.086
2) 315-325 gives 0.053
